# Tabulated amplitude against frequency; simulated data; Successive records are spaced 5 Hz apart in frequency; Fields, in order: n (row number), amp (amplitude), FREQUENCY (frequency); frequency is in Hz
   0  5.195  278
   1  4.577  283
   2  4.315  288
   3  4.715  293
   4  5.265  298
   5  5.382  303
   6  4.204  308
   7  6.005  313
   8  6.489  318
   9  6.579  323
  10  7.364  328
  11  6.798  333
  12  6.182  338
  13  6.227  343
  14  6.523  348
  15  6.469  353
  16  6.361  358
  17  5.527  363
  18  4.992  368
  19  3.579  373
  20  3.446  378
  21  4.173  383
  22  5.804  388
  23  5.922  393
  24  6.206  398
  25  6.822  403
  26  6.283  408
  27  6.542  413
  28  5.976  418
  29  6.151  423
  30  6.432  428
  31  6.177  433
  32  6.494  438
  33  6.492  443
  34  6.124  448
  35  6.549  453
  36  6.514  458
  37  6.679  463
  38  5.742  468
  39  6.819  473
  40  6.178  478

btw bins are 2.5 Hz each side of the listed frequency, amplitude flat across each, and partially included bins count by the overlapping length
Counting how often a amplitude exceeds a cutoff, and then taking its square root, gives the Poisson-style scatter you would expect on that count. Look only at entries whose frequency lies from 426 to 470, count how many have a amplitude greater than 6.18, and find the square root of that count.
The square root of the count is 2.4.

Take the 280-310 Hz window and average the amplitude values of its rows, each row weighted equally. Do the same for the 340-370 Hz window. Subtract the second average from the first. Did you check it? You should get -1.3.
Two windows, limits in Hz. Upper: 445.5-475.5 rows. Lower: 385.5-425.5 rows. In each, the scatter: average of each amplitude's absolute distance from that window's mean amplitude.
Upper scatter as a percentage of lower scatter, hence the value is 125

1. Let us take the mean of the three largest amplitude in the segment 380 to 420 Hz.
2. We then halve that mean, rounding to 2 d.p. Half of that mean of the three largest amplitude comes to 3.27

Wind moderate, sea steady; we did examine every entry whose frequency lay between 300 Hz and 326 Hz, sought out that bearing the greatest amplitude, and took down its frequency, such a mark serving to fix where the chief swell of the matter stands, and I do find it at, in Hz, 323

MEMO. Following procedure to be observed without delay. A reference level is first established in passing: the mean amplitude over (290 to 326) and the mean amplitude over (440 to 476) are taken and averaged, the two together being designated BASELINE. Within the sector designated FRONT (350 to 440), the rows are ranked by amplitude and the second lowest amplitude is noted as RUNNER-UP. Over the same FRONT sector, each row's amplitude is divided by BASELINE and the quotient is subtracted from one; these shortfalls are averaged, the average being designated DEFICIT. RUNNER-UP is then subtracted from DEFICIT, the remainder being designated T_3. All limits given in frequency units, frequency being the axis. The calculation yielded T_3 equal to -3.54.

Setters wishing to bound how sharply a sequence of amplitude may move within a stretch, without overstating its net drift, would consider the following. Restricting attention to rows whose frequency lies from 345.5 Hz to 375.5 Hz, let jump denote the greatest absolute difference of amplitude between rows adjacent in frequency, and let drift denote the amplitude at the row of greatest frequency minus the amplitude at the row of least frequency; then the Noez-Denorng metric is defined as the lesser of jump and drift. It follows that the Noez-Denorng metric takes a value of -2.9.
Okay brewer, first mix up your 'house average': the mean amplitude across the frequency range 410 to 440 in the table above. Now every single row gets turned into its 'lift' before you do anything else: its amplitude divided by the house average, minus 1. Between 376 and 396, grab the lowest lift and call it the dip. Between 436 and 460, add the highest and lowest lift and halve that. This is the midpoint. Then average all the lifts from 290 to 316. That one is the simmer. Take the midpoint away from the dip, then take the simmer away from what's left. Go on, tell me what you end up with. -0.27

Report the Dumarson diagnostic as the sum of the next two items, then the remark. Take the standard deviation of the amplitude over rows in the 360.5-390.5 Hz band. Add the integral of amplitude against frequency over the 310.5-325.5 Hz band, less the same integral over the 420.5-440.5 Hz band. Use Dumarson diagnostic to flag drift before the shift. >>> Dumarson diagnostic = -30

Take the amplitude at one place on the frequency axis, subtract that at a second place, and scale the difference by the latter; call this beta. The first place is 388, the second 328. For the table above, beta -0.2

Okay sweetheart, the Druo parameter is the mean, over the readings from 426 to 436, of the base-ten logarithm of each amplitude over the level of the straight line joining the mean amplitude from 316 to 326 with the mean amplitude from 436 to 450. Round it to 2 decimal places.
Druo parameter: -0.01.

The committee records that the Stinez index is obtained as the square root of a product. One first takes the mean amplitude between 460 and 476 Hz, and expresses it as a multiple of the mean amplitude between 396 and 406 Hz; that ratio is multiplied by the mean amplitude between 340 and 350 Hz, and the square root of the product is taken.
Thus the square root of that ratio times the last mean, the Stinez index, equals 2.5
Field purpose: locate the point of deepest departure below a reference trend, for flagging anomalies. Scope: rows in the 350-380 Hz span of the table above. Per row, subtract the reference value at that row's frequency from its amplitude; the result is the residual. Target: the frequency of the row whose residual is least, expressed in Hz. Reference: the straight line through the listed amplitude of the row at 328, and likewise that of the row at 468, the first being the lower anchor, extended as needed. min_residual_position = 378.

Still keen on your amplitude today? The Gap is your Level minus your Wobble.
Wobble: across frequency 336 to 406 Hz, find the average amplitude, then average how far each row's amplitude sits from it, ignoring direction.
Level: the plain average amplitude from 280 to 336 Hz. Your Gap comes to 4.72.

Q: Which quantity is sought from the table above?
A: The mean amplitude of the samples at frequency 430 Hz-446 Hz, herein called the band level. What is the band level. 6.4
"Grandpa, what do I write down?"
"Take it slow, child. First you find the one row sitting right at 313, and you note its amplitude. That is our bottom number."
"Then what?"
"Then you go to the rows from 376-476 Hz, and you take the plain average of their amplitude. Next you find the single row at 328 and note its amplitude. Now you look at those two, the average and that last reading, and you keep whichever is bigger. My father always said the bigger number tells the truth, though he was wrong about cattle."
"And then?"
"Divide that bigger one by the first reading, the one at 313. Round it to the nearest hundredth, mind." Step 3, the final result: 1.23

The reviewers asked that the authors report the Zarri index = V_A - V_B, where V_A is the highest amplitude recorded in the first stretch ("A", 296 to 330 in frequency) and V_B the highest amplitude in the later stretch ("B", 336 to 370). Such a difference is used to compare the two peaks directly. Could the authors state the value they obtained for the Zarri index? 0.8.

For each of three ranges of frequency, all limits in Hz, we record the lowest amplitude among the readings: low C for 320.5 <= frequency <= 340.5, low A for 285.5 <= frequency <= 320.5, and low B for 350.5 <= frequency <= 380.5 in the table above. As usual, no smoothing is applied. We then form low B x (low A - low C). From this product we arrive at -7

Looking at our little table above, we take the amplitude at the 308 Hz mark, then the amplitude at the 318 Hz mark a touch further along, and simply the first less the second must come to -2.3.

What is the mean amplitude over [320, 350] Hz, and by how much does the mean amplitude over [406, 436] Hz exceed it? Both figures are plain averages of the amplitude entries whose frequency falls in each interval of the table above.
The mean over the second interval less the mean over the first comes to -0.35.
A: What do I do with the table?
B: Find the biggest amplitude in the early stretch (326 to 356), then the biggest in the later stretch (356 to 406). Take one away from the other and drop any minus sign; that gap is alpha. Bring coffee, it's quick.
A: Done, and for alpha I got 0.54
